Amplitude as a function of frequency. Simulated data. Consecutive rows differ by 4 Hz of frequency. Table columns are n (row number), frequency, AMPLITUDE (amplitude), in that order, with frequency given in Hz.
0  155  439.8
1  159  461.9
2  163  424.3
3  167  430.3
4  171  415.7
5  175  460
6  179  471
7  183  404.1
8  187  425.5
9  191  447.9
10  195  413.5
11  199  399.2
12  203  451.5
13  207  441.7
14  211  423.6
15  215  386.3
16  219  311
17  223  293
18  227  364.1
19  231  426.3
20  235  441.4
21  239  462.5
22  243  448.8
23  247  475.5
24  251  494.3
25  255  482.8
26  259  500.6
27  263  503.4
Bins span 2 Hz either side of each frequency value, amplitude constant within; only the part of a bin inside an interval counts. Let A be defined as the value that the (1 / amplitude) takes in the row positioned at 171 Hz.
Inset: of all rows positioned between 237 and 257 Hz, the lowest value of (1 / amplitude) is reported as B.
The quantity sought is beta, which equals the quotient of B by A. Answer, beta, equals 0.84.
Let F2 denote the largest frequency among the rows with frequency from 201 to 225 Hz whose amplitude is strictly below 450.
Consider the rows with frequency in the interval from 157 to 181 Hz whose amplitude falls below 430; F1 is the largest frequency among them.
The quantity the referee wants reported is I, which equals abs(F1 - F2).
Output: 52 Hz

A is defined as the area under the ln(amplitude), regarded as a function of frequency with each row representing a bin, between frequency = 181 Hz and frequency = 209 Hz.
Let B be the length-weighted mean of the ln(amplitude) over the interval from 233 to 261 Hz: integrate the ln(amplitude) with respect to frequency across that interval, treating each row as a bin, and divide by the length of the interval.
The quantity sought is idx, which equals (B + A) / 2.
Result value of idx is 87.8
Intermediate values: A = 170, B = 6.16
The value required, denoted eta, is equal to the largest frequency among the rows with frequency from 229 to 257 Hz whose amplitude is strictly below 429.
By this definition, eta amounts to 231 Hz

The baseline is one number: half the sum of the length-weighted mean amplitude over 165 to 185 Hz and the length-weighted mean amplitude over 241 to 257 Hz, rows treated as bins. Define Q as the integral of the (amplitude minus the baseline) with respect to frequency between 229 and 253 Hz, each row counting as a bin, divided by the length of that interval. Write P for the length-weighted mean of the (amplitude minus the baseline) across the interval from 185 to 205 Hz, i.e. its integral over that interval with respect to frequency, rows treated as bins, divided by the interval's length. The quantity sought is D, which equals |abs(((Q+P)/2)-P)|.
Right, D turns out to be 15.3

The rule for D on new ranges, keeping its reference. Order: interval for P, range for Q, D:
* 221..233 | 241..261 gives 59.6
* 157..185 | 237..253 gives 16.0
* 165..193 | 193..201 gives 15.0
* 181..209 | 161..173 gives 1.4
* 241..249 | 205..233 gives 42.1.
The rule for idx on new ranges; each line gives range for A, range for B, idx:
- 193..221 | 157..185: 87.0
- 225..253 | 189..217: 88.3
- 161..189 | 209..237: 87.9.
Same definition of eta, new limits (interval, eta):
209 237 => 231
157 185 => 183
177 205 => 199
